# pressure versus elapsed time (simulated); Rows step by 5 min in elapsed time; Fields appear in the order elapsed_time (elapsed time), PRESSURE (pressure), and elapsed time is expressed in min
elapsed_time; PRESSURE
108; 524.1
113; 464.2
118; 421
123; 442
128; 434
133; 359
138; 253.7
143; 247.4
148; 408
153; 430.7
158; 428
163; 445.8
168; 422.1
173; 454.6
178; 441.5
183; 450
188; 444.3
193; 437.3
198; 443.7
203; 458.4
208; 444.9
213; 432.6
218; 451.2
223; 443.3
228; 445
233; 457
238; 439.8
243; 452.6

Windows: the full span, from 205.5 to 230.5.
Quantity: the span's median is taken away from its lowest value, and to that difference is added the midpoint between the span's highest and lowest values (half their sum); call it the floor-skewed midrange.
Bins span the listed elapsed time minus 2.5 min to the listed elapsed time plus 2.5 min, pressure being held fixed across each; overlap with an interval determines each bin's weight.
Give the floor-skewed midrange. 430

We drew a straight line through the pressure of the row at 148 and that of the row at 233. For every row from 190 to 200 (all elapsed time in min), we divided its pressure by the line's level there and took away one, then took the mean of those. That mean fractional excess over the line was 0.012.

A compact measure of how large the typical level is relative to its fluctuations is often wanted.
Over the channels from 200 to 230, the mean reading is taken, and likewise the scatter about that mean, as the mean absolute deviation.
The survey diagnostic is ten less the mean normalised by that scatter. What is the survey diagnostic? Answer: -65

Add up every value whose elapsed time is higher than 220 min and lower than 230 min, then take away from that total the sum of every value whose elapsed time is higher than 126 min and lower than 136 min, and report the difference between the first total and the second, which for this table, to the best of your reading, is 95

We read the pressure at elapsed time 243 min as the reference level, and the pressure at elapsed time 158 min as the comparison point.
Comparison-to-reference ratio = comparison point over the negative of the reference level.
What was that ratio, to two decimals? -0.95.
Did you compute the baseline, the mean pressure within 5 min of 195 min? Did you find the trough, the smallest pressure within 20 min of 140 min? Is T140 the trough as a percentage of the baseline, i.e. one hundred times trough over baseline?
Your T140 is 56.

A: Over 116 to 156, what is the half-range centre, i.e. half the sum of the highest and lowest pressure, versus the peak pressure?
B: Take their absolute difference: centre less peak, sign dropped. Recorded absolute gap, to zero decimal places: 97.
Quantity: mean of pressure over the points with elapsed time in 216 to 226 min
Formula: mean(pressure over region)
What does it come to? 447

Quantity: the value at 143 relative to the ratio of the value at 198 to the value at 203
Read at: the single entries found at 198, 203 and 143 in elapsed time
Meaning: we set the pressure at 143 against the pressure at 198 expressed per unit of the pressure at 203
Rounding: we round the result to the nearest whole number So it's 256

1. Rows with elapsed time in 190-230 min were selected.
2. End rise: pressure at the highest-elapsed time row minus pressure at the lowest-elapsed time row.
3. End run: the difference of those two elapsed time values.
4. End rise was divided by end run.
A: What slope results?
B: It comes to 0.2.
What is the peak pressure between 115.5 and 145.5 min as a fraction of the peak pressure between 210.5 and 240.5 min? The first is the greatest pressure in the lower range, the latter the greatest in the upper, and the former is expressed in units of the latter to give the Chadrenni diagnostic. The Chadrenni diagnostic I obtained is 0.967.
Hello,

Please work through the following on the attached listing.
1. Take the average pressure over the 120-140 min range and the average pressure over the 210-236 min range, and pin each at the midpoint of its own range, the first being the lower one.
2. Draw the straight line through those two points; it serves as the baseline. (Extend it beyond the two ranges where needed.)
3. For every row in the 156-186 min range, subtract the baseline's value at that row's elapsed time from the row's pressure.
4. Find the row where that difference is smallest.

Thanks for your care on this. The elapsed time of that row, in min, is 168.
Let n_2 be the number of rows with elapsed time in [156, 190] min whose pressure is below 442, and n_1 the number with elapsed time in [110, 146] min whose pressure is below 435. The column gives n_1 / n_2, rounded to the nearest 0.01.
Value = 1.67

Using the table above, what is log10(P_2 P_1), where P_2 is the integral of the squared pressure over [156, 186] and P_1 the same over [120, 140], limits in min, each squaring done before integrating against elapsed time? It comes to 13.2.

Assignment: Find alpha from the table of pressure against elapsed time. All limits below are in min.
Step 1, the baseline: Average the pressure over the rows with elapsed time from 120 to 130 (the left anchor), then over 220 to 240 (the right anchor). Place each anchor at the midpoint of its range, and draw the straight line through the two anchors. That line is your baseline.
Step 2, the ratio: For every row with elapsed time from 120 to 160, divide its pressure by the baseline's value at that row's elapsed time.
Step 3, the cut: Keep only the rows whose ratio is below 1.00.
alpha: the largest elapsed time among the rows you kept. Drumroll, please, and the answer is 158 min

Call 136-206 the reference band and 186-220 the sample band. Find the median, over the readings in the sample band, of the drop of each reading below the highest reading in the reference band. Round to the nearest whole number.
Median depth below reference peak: 14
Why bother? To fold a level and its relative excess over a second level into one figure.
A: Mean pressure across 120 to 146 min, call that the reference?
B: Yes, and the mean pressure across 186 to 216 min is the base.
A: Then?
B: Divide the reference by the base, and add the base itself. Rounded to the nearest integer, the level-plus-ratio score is 444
